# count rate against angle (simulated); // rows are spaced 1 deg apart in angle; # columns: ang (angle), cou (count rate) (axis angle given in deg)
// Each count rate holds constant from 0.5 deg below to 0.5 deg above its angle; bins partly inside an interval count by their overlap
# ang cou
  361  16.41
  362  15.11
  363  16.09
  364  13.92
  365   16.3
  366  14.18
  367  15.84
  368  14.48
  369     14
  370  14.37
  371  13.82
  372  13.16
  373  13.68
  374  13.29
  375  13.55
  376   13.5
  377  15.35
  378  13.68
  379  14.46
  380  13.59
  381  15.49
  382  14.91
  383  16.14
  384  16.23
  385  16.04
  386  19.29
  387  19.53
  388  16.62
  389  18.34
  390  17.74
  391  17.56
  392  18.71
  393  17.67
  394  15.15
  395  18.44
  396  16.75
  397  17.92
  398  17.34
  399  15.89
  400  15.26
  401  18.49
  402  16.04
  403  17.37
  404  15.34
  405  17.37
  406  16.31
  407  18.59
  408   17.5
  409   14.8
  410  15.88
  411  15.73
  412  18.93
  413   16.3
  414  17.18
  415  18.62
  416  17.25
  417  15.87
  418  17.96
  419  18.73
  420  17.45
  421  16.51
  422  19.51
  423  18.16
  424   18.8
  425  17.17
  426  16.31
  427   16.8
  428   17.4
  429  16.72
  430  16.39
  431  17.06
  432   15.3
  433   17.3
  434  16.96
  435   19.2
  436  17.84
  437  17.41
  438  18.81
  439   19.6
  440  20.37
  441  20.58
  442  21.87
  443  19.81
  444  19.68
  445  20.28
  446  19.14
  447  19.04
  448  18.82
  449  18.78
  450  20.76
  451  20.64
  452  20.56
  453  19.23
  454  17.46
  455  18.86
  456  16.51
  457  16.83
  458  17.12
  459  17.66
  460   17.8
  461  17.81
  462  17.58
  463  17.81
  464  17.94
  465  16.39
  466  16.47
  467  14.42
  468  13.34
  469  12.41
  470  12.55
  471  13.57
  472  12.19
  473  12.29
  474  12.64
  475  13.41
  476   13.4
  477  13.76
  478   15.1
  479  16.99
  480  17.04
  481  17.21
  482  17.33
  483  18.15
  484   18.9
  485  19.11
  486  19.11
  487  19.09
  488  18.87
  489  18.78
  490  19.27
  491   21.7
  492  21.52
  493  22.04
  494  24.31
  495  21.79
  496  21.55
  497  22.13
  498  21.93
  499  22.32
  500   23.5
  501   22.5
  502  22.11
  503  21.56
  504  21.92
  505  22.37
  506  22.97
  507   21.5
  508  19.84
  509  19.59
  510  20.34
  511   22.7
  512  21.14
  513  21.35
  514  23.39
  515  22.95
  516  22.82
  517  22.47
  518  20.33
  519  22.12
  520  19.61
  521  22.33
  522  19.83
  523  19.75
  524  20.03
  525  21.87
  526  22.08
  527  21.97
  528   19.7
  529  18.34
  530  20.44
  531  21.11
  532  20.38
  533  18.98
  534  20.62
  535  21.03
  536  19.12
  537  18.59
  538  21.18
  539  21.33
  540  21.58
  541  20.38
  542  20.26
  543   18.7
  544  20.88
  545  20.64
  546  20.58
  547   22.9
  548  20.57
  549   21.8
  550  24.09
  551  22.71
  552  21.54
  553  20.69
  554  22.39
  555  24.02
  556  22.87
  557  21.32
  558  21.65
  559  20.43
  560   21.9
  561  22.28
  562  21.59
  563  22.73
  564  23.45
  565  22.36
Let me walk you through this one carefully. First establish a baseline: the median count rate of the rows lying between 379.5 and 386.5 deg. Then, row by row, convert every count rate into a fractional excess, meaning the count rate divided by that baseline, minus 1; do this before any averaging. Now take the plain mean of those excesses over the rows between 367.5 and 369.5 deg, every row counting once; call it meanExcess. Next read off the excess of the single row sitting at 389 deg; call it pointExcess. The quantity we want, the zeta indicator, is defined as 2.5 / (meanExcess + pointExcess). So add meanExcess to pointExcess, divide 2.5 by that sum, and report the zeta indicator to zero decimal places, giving 80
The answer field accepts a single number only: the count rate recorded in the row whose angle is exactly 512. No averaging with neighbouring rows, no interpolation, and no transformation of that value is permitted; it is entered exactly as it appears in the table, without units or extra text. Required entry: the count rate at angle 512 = 21.14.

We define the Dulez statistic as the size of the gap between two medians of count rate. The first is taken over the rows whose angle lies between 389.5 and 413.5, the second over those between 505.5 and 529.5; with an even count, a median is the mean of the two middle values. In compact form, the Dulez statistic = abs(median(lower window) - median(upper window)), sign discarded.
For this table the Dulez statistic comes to 4.07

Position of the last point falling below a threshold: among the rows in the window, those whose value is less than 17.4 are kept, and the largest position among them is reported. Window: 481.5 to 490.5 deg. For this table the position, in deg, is 482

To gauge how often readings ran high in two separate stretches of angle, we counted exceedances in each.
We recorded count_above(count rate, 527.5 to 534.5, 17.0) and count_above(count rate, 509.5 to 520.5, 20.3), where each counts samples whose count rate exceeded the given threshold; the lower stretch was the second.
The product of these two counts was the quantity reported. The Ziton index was 70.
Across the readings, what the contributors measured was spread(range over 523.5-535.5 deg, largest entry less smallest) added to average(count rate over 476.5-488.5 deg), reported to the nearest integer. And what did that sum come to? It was 21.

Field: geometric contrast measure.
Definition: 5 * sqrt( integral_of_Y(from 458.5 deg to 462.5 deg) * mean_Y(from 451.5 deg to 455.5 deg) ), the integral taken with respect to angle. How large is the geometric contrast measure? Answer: 184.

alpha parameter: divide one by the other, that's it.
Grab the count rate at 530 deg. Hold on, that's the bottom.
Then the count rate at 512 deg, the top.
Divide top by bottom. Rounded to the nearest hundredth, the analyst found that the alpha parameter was 1.03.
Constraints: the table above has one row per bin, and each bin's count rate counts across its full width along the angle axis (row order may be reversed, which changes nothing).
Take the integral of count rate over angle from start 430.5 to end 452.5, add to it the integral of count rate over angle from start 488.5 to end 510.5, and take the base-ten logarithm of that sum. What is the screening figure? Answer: 2.95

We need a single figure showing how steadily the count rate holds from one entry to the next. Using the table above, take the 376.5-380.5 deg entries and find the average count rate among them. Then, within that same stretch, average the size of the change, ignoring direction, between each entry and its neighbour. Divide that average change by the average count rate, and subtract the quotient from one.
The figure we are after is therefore 0.922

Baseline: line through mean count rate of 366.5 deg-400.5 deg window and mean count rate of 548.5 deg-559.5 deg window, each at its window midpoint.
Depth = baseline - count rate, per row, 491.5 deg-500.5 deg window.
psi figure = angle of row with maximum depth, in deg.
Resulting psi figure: 496 deg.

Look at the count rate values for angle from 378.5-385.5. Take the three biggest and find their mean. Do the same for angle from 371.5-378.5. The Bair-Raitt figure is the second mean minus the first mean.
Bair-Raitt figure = -2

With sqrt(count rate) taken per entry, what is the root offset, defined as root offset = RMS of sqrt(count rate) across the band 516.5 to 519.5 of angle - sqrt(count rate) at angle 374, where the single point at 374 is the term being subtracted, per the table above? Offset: 1.01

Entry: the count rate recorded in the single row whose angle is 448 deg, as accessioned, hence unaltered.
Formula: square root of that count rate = 4.34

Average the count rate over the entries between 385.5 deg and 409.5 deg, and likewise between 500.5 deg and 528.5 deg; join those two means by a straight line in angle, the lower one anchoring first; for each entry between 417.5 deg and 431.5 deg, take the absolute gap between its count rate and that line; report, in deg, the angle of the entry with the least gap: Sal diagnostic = 423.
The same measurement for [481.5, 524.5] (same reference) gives 513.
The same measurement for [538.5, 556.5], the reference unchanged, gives 551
